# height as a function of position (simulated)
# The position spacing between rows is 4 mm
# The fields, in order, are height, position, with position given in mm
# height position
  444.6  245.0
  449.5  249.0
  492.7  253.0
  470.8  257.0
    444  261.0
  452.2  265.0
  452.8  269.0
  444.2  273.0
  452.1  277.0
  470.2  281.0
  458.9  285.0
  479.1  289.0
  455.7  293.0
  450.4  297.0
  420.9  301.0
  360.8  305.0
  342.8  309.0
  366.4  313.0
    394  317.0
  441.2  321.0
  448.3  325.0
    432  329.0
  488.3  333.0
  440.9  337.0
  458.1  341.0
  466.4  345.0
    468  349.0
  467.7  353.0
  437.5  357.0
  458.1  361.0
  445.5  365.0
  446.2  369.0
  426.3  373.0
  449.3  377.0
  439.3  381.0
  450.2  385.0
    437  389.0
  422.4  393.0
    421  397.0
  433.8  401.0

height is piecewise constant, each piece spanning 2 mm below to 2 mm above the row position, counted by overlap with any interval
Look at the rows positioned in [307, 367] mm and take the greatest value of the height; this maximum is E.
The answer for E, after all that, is 488.3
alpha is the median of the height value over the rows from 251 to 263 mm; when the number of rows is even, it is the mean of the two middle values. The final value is 471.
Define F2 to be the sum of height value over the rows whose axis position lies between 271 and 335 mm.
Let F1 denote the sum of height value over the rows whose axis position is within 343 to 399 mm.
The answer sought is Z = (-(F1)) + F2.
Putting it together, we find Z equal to 670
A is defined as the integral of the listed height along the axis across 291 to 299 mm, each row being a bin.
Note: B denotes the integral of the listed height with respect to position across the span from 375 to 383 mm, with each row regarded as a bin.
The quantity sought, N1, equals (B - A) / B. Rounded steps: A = 3624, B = 3554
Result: -0.020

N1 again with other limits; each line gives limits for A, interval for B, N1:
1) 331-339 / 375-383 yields -0.046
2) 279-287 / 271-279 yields -0.037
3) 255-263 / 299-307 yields -0.170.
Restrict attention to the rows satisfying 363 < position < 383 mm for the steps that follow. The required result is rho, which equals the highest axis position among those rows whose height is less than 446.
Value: 381.0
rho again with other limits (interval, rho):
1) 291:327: 321.0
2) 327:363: 357.0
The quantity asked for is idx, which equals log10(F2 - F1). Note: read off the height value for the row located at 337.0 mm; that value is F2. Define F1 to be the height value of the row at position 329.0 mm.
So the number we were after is 0.95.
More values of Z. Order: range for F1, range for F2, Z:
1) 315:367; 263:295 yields -2181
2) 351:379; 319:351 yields 513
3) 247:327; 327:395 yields -1114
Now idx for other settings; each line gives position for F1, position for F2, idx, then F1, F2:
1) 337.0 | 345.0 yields 1.41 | 440.9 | 466.4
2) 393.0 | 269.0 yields 1.48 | 422.4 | 452.8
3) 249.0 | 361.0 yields 0.93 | 449.5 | 458.1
